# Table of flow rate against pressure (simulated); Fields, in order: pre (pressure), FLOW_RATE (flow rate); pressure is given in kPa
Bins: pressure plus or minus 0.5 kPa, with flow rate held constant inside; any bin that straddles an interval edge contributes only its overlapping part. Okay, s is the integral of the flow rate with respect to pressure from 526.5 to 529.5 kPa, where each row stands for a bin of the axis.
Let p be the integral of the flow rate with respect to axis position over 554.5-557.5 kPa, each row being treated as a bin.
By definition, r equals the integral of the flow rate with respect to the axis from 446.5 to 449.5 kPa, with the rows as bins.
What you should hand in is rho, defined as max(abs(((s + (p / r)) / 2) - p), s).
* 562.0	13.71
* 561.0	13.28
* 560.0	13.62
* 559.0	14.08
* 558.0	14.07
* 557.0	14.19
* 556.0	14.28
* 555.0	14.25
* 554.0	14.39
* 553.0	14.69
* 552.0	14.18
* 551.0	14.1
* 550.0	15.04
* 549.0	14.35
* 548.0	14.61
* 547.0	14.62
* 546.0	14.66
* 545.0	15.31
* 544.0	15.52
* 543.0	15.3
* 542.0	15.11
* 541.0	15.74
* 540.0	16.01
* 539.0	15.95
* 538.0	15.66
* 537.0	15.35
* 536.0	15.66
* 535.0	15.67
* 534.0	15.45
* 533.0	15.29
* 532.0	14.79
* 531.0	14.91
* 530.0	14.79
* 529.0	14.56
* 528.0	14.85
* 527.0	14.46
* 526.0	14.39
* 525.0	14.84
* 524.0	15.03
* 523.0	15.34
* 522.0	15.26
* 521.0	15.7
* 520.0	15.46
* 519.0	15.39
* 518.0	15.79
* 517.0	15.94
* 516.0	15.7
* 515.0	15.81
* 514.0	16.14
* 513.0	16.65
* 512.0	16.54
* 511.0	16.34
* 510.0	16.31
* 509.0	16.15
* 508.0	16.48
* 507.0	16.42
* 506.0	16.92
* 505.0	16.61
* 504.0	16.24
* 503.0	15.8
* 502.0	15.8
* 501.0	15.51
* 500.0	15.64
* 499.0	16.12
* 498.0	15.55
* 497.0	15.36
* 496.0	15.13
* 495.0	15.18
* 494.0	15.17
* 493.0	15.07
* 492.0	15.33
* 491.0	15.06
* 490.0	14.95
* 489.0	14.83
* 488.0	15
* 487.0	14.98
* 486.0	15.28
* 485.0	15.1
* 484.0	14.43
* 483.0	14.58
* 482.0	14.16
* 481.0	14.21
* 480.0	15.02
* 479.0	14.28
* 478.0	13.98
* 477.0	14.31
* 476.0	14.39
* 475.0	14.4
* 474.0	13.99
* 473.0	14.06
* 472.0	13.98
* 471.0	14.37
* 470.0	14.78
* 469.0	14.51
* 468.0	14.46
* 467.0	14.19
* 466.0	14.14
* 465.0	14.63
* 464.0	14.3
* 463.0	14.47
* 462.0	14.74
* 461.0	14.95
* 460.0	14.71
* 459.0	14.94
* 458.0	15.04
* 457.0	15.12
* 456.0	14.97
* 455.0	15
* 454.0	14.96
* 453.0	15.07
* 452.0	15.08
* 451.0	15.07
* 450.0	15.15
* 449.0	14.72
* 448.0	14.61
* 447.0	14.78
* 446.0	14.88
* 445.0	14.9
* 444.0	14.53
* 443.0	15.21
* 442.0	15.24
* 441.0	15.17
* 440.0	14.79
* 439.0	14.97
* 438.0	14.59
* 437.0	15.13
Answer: 43.9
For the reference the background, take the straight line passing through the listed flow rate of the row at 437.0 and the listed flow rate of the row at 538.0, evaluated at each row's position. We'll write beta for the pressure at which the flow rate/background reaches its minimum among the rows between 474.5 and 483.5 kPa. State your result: 478.0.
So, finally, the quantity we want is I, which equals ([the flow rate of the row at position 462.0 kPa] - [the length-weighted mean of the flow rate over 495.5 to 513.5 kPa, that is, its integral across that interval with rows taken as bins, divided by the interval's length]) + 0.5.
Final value -0.8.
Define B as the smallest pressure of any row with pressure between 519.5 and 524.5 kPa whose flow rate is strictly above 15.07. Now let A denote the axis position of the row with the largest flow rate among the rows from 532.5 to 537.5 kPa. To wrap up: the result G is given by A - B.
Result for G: 15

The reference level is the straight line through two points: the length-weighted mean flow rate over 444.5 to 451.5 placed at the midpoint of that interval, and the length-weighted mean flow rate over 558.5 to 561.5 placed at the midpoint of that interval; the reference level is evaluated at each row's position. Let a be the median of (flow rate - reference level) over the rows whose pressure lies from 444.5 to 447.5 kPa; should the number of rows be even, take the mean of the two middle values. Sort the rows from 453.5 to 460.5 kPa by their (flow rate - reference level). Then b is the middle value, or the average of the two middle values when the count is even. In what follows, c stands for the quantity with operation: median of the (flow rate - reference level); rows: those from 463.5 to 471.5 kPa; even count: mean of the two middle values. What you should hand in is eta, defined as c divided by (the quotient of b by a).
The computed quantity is 0.0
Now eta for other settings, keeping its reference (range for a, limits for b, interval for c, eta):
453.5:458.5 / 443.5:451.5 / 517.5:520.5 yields -4.7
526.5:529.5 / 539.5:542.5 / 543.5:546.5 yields 0.4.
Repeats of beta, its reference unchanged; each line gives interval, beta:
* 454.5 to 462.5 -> 460.0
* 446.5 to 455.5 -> 448.0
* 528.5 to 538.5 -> 529.0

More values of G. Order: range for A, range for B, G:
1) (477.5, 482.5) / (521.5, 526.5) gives -42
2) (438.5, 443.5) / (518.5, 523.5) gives -77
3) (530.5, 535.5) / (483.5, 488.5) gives 50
